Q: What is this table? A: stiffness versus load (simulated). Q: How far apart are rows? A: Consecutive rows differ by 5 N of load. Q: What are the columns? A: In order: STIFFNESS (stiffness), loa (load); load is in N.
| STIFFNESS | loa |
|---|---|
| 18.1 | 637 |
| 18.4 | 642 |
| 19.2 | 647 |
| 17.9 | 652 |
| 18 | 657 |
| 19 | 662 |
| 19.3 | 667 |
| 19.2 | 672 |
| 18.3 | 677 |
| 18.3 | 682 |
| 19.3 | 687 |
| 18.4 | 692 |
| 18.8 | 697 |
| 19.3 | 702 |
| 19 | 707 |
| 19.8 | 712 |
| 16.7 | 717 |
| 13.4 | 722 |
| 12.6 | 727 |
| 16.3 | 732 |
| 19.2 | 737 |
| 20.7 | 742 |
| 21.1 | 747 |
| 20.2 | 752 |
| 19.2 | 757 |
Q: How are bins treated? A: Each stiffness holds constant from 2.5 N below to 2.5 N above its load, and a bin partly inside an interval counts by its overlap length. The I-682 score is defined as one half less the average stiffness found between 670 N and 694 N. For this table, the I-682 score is -18.2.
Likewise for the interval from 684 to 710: -18.5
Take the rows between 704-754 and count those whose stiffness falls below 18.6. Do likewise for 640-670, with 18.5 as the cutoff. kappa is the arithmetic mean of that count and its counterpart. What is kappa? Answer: 3.5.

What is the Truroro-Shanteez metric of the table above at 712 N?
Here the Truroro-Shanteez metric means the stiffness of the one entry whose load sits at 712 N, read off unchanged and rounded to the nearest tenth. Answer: 19.8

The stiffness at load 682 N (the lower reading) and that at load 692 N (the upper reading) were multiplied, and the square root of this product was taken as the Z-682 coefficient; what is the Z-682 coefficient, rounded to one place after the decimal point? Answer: 18.3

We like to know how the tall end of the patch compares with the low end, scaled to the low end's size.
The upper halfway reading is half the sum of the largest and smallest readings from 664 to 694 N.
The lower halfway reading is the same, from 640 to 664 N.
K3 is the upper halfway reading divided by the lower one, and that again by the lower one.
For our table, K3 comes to 0.055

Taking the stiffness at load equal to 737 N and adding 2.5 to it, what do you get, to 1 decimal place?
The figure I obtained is 21.7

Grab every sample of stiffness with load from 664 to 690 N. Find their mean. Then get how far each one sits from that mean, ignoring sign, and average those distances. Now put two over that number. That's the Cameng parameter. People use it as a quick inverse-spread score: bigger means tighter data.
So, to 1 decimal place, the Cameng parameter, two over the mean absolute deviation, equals 4.3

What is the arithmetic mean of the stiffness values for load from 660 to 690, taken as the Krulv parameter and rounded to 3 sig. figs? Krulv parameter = 18.9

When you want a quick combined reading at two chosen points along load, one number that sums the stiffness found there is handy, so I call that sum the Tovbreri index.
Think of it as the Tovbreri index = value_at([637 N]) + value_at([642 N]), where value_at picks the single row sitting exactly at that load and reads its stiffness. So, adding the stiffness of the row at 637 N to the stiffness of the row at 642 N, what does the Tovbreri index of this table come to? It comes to 36.5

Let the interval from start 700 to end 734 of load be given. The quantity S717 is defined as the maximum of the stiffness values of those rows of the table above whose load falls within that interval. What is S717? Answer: 19.8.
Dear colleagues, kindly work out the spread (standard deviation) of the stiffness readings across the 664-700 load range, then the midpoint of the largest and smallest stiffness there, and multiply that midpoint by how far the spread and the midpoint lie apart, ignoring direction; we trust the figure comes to 345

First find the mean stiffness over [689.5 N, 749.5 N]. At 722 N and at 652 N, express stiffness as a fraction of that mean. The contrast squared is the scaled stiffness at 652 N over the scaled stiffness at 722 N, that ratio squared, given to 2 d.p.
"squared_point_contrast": 1.78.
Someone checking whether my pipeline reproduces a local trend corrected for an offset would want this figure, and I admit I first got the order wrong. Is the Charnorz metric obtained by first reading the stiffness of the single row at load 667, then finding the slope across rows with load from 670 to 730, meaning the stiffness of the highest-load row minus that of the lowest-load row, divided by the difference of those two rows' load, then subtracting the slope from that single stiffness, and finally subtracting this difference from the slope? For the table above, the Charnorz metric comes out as -19.5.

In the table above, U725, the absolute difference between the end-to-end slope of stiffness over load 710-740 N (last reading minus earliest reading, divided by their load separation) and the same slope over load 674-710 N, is 0.0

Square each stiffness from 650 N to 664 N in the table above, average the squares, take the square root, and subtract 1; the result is 17.31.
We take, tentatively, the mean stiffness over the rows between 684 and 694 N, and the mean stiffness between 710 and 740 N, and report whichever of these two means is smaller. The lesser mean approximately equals 16.3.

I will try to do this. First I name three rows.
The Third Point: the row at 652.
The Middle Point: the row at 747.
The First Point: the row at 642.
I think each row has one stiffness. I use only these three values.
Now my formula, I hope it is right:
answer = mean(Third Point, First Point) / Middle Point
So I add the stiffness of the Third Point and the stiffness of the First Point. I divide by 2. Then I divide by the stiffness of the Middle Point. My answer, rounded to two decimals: 0.86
